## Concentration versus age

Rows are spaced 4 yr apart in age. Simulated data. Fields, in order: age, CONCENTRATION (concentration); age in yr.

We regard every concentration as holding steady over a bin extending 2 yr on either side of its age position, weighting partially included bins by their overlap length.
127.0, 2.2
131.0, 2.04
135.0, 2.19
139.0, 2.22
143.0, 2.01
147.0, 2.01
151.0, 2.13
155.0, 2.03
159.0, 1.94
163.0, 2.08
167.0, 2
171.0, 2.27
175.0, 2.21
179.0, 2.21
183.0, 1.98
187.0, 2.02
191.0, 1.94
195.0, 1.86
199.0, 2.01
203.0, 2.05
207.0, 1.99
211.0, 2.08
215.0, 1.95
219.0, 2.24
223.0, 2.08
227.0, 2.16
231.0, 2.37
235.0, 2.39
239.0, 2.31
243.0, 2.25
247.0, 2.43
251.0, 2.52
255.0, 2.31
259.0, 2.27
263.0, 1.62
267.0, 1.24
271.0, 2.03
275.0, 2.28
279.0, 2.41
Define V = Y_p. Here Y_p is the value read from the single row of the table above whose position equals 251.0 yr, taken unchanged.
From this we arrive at 2.52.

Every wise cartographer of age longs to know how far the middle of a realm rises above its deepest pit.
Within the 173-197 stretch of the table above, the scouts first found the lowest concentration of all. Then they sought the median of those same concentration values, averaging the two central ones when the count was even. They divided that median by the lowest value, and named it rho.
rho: 1.08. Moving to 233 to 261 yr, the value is 1.03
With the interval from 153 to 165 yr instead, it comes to 1.05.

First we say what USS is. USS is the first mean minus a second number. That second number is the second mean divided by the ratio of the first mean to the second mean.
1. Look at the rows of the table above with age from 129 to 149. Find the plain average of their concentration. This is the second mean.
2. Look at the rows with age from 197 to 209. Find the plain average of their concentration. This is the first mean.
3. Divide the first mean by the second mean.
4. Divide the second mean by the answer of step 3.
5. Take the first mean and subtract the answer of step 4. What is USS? -0.16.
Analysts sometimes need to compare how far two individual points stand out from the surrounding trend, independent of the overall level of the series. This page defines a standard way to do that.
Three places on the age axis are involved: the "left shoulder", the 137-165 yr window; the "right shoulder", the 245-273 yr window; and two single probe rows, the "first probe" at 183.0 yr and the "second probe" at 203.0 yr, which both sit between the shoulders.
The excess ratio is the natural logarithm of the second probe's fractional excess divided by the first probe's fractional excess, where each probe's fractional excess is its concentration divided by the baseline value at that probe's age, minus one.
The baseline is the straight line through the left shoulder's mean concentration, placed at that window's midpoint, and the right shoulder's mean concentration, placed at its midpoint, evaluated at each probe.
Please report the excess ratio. -2.1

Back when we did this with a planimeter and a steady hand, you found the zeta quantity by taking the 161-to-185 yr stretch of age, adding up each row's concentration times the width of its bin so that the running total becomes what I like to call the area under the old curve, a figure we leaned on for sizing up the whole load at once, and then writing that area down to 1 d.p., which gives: 51.0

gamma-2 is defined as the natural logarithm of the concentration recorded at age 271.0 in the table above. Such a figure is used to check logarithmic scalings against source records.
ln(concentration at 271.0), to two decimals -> 0.71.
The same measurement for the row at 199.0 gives 0.70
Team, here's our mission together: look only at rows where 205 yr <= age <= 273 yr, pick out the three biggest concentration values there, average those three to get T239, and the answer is 2.45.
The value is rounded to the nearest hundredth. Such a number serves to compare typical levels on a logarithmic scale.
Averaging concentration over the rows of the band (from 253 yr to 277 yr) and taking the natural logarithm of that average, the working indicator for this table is 0.67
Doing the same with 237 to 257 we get 0.86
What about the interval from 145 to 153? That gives 0.73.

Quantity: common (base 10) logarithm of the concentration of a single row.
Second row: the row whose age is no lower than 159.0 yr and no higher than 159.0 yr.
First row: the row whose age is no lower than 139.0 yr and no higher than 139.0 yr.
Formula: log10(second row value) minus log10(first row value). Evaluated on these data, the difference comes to -0.059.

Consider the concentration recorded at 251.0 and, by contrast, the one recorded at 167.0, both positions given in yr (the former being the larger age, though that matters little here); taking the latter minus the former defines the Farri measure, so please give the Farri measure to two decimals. -0.52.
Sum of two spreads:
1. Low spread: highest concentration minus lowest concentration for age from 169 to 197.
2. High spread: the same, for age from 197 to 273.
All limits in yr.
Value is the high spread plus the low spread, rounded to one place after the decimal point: 1.7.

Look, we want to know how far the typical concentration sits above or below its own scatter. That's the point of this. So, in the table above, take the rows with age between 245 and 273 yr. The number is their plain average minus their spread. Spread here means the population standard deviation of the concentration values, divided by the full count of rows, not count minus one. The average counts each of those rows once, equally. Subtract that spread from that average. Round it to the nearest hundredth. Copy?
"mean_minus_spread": 1.63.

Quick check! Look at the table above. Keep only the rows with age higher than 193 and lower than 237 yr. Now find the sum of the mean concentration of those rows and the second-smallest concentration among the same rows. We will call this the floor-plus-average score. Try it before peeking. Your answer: 4.06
